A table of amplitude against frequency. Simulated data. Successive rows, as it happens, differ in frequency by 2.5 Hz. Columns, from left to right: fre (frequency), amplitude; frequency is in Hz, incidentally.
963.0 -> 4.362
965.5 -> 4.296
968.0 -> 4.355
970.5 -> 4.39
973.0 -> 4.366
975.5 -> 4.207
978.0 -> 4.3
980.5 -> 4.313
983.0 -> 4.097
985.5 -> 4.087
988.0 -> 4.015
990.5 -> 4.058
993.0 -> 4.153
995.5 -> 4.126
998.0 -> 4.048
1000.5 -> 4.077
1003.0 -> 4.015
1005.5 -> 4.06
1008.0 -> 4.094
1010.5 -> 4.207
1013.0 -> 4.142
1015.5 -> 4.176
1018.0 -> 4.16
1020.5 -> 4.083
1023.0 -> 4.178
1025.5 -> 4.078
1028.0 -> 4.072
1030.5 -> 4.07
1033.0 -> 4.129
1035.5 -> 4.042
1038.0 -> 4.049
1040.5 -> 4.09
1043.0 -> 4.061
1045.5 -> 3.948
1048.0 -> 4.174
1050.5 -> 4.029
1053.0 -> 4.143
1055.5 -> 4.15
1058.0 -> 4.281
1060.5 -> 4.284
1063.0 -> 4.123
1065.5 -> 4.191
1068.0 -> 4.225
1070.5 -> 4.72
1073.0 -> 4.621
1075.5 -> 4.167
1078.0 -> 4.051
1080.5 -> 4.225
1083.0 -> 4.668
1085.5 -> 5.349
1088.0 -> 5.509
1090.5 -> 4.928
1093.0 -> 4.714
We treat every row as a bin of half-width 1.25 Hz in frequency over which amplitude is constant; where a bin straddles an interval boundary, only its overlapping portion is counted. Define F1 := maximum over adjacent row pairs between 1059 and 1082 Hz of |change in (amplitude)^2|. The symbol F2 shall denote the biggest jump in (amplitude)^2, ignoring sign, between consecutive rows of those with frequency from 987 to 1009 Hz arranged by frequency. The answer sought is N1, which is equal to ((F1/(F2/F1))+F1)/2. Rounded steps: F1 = 4.43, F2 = 0.8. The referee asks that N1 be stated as 14.8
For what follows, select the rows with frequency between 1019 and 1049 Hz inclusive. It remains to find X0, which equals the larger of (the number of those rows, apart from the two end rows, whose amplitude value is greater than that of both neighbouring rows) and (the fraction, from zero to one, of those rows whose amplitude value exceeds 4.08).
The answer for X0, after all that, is 3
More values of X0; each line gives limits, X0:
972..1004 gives 3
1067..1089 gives 1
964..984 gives 2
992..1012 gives 1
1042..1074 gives 3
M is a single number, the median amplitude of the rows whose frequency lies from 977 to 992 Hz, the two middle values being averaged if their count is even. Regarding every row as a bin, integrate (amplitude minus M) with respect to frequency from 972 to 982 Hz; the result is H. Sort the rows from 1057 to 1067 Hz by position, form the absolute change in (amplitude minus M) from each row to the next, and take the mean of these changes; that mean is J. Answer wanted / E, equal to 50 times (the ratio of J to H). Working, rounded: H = 1.98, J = 0.08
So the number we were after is 2.0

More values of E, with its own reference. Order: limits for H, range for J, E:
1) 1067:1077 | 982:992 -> 0.6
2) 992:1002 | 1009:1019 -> 34.5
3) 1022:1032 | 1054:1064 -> 78.4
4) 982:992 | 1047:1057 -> -16.8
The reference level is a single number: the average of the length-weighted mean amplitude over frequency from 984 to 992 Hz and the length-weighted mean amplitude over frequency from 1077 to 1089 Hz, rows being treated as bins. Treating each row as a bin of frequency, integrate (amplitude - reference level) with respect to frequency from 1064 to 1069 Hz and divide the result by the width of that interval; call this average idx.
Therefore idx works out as -0.21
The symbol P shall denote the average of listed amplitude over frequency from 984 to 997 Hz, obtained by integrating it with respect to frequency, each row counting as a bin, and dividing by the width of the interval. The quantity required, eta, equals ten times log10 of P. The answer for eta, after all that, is 6.11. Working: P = 4.09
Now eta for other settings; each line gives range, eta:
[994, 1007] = 6.09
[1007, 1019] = 6.19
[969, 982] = 6.35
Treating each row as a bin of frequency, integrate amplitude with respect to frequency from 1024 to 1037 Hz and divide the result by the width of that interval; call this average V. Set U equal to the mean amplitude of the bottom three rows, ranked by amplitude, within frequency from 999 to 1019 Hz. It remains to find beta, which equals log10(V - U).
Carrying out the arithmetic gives -1.54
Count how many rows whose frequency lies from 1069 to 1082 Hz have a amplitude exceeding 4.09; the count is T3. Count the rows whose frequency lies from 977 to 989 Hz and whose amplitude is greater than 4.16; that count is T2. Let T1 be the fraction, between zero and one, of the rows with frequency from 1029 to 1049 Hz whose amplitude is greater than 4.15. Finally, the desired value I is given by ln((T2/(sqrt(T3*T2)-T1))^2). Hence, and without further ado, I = -0.6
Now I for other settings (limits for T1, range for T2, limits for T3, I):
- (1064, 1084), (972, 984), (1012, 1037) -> 0.2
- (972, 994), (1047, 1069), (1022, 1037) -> 1.3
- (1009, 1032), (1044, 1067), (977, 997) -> 0.0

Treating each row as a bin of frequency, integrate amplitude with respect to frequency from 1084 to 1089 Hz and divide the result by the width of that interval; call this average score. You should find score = 5.39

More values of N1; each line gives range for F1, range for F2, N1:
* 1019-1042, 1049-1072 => 0.5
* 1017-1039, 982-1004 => 0.8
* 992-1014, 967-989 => 0.7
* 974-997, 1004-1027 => 2.7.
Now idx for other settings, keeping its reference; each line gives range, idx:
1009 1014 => -0.24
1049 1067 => -0.24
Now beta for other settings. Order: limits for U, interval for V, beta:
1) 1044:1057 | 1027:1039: -1.48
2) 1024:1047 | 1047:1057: -0.94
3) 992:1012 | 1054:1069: -0.78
